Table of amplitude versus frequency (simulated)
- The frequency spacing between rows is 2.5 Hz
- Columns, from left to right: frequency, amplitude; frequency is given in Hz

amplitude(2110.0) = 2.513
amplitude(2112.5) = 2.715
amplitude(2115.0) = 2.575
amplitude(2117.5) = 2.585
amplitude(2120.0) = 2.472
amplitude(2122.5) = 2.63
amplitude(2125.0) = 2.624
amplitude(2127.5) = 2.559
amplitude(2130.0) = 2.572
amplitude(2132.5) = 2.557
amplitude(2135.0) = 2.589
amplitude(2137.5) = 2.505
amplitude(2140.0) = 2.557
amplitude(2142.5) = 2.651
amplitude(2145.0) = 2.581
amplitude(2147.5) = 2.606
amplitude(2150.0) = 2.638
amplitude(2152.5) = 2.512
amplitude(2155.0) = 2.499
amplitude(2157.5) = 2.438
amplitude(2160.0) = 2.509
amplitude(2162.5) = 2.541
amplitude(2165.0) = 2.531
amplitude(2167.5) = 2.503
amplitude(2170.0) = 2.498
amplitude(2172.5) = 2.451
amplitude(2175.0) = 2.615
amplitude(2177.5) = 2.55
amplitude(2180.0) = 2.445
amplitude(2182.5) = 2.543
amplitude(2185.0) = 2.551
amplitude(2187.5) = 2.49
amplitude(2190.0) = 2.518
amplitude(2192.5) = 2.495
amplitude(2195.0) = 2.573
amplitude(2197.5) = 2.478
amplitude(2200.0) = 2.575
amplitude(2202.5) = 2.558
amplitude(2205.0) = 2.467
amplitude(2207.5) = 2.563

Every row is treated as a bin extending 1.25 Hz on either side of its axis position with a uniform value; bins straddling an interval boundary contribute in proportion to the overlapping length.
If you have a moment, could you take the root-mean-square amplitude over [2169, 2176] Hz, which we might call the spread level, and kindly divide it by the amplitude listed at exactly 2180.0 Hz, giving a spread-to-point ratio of 1.03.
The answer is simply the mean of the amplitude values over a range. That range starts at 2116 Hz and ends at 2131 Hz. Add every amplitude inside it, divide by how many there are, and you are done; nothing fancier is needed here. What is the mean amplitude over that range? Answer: 2.57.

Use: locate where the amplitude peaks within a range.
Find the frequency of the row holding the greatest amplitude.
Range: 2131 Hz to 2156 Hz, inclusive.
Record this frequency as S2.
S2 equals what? 2142.5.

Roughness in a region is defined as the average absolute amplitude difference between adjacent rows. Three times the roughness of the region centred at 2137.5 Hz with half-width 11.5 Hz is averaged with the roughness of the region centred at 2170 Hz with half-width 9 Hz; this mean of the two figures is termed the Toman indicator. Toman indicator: 0.099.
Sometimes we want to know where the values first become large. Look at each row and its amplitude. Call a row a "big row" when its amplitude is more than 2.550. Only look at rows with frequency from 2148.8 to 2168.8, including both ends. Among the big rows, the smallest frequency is 2150.0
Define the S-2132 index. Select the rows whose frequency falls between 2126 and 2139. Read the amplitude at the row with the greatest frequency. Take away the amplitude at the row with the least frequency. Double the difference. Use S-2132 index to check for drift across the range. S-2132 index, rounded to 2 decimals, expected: -0.11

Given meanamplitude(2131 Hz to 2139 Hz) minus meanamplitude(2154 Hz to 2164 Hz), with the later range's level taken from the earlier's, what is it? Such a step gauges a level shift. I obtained 0.05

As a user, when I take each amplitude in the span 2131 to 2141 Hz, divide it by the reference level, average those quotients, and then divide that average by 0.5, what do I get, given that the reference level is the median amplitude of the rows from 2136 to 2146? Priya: 1.987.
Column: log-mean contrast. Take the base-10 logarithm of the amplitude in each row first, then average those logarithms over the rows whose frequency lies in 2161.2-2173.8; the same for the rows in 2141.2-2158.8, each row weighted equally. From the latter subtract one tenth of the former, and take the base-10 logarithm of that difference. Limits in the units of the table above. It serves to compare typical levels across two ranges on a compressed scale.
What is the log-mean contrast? -0.434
